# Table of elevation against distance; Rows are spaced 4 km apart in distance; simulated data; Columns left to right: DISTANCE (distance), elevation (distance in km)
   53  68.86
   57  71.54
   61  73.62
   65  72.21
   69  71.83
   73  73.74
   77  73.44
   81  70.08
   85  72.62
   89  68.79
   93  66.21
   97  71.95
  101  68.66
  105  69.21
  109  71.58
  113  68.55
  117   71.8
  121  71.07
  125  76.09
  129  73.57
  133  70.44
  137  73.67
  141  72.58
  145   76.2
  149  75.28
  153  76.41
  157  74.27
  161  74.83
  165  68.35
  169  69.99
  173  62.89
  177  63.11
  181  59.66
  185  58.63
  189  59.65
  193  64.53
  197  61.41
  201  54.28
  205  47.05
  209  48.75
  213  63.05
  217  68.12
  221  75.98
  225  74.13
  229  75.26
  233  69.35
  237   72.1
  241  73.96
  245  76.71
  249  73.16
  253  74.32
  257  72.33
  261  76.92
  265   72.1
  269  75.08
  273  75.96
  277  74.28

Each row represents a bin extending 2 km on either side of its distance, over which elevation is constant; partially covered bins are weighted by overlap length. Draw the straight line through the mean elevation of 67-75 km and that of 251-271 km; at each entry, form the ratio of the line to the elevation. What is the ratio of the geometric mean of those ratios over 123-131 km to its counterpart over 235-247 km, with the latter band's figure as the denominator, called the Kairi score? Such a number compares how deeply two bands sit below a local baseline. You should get 0.98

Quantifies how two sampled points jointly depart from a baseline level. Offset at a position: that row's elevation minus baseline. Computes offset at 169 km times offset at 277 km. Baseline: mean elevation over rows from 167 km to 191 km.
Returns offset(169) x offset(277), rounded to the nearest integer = 92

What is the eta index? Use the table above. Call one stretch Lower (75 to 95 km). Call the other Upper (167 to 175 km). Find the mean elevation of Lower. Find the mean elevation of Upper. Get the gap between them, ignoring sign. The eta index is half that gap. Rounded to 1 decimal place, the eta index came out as 1.9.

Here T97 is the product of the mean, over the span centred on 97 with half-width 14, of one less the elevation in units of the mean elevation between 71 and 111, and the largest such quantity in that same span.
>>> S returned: 0.001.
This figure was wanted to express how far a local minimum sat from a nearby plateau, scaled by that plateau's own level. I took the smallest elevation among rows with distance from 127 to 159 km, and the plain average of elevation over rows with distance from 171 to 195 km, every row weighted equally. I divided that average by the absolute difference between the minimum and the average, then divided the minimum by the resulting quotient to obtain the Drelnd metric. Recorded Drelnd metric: 10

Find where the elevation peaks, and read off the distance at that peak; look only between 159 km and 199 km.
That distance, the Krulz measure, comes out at 161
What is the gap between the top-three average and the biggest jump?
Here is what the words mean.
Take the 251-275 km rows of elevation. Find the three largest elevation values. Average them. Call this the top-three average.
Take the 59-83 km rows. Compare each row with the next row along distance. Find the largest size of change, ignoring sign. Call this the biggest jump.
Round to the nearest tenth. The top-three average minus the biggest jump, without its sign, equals 72.6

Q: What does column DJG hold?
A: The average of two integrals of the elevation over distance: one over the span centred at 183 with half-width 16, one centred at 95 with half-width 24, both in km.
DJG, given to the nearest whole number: 2693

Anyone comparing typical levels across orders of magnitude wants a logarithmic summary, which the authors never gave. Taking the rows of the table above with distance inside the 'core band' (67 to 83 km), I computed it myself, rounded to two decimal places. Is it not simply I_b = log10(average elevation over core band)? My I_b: 1.86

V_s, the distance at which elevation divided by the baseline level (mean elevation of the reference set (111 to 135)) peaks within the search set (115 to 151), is 145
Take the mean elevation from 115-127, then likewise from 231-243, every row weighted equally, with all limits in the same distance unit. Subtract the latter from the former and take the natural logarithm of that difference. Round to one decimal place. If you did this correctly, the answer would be 0.2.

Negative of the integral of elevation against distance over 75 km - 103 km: -1967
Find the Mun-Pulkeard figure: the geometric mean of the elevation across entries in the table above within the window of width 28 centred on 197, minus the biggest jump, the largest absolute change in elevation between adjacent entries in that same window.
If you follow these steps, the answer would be 49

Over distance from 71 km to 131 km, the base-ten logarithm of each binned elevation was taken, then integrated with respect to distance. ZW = 111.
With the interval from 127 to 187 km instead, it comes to 111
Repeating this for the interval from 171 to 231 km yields 107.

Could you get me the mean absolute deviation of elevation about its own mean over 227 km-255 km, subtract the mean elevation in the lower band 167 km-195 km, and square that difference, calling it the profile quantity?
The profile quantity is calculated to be 3710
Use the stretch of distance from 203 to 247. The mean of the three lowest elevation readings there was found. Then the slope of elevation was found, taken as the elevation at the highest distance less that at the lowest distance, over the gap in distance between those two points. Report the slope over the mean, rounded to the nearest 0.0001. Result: 0.0140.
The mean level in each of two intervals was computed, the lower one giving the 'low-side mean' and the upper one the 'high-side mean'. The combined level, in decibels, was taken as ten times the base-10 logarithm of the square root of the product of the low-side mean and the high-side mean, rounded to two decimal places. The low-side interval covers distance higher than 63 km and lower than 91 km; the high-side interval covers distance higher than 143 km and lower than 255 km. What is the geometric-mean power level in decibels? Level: 18.43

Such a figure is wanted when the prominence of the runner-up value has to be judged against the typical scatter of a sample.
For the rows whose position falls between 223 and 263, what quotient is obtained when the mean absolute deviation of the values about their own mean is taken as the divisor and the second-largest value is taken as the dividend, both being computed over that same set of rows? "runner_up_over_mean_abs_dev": 46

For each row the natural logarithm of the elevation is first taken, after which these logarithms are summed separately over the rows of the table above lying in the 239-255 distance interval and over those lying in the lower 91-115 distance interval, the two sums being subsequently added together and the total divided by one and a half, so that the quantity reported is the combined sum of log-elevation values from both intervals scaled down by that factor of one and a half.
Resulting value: 28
